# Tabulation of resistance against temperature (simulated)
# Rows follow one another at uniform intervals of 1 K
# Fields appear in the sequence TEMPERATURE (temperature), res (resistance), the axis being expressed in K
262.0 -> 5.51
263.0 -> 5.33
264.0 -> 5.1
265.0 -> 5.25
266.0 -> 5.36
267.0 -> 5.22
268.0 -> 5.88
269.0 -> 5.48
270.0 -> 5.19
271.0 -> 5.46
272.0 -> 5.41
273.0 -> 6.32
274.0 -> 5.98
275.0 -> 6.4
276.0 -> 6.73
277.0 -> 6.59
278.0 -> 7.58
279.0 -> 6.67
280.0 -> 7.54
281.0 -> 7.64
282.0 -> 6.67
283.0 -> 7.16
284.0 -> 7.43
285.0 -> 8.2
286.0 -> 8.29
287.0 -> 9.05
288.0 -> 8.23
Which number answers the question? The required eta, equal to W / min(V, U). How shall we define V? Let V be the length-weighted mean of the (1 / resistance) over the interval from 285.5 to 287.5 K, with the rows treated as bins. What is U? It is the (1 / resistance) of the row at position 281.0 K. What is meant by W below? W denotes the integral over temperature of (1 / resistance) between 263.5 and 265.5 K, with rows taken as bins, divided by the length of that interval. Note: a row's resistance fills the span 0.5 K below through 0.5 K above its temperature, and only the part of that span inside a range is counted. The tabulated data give 1.67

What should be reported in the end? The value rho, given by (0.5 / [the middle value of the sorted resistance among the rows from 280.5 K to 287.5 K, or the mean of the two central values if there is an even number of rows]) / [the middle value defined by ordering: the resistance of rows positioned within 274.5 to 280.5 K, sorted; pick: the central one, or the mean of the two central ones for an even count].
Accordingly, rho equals 0.010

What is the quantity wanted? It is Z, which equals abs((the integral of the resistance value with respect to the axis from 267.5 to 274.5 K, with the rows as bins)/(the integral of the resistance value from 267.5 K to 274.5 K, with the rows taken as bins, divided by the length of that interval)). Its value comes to 7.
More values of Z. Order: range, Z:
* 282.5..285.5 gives 3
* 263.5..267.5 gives 4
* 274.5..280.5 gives 6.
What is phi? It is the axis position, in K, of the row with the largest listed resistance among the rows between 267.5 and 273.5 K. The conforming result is 273.0 K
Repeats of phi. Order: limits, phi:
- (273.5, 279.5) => 278.0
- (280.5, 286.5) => 286.0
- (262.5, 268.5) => 268.0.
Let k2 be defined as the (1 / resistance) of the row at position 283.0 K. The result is 0.14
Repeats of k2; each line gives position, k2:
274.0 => 0.17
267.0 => 0.19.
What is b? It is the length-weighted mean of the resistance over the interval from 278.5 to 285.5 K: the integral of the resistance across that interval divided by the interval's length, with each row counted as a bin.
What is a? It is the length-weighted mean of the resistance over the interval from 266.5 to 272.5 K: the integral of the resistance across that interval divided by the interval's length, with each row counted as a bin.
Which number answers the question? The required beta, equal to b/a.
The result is 1.35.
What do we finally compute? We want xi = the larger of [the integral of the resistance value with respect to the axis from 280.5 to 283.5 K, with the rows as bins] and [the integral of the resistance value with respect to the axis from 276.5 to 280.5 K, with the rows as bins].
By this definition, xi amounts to 28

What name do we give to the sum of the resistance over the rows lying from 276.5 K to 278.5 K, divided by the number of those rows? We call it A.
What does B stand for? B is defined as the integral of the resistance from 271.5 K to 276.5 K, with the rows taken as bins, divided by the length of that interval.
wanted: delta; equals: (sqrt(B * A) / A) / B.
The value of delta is 0.151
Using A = 7.1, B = 6.2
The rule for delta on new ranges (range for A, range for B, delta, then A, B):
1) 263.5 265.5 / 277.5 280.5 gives 0.163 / 5.2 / 7.3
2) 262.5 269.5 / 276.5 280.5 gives 0.162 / 5.4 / 7.1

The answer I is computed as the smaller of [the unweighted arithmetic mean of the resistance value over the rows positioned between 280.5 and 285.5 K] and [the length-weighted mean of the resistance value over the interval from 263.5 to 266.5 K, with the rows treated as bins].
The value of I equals 5.24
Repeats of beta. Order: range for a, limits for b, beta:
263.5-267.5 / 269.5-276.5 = 1.13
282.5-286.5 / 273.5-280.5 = 0.87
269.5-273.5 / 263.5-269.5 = 0.96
